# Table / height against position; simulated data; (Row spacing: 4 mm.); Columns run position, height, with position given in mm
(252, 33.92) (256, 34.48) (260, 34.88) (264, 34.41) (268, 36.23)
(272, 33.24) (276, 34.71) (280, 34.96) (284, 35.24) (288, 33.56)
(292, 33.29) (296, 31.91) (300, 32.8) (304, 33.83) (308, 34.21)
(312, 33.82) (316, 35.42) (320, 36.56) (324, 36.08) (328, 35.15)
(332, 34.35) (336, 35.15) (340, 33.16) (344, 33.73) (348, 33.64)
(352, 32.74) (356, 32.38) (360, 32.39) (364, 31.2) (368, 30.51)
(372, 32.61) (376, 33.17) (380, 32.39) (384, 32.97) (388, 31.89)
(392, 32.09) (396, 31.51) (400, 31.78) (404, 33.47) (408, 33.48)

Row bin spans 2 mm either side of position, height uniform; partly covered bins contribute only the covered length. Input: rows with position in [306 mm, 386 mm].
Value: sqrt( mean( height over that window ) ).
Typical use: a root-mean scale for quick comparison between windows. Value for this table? 5.79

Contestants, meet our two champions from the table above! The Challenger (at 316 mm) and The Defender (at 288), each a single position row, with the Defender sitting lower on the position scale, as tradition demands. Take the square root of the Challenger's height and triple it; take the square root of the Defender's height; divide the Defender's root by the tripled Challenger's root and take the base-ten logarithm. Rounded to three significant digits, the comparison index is -0.489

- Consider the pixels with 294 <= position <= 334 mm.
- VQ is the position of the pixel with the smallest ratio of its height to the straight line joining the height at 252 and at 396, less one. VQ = 296 mm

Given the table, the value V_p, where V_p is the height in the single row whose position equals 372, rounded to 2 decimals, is 32.61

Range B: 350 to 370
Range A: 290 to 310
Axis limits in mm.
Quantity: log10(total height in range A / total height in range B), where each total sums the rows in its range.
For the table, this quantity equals 0.0182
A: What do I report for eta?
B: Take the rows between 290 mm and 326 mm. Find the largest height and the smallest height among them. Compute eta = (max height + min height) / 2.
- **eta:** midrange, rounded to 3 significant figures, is 34.2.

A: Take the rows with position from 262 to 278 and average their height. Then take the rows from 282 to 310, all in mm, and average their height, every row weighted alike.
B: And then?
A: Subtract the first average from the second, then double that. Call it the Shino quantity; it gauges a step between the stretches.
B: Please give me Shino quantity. -2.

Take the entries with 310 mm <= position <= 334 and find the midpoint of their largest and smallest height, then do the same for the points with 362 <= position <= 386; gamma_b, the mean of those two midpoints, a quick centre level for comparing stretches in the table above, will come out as 33.5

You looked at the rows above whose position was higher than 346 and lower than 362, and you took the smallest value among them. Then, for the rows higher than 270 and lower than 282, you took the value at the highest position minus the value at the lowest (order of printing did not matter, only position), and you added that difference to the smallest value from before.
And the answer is 34.1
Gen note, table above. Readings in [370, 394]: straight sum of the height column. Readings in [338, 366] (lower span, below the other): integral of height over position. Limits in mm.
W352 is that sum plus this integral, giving 1112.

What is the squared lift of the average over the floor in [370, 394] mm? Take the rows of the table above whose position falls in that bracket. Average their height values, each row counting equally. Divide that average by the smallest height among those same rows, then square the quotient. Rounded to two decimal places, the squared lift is 1.04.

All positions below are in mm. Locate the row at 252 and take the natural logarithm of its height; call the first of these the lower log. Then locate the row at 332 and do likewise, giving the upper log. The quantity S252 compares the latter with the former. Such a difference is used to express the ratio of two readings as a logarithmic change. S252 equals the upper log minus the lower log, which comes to 0.013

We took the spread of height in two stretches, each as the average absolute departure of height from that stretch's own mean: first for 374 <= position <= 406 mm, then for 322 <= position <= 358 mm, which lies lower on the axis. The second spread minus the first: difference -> 0.42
